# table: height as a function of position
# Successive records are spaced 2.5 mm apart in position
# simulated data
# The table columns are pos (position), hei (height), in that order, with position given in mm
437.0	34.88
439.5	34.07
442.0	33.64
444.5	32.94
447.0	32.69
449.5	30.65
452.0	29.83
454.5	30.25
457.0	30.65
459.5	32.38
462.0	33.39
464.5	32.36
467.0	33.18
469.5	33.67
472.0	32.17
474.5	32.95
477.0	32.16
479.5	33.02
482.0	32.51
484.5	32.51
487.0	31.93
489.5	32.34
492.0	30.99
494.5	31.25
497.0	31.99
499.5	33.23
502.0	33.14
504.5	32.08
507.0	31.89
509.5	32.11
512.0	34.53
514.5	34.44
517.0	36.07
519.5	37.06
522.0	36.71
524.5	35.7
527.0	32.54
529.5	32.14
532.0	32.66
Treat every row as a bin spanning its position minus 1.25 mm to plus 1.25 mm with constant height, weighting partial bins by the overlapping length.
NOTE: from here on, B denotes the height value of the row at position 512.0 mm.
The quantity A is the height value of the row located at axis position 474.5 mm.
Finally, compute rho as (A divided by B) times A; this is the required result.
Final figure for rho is 31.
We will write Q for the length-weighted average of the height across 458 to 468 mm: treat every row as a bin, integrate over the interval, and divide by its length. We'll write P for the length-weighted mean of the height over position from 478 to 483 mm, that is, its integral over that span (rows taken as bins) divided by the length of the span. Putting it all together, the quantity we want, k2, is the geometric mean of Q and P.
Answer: 32.8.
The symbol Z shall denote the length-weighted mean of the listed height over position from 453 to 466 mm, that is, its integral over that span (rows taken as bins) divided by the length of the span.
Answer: 31.8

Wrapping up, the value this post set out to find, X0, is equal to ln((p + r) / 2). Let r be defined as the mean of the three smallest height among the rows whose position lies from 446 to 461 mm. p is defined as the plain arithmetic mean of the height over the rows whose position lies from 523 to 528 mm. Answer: 3.47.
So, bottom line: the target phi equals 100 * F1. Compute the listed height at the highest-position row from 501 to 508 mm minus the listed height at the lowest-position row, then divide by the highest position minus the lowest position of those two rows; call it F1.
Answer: -25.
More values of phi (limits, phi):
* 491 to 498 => 20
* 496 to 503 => 23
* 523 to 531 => -71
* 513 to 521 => 52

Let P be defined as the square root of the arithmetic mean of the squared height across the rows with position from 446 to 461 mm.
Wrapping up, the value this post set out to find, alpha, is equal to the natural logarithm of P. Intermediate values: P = 31.1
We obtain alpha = 3.44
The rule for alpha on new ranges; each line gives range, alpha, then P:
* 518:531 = 3.55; 34.9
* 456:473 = 3.48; 32.6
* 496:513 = 3.49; 32.7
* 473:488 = 3.48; 32.5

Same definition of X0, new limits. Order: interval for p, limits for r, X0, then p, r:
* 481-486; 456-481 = 3.47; 32.5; 31.7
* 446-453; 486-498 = 3.44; 31.1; 31.4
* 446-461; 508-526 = 3.48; 31.1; 33.7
